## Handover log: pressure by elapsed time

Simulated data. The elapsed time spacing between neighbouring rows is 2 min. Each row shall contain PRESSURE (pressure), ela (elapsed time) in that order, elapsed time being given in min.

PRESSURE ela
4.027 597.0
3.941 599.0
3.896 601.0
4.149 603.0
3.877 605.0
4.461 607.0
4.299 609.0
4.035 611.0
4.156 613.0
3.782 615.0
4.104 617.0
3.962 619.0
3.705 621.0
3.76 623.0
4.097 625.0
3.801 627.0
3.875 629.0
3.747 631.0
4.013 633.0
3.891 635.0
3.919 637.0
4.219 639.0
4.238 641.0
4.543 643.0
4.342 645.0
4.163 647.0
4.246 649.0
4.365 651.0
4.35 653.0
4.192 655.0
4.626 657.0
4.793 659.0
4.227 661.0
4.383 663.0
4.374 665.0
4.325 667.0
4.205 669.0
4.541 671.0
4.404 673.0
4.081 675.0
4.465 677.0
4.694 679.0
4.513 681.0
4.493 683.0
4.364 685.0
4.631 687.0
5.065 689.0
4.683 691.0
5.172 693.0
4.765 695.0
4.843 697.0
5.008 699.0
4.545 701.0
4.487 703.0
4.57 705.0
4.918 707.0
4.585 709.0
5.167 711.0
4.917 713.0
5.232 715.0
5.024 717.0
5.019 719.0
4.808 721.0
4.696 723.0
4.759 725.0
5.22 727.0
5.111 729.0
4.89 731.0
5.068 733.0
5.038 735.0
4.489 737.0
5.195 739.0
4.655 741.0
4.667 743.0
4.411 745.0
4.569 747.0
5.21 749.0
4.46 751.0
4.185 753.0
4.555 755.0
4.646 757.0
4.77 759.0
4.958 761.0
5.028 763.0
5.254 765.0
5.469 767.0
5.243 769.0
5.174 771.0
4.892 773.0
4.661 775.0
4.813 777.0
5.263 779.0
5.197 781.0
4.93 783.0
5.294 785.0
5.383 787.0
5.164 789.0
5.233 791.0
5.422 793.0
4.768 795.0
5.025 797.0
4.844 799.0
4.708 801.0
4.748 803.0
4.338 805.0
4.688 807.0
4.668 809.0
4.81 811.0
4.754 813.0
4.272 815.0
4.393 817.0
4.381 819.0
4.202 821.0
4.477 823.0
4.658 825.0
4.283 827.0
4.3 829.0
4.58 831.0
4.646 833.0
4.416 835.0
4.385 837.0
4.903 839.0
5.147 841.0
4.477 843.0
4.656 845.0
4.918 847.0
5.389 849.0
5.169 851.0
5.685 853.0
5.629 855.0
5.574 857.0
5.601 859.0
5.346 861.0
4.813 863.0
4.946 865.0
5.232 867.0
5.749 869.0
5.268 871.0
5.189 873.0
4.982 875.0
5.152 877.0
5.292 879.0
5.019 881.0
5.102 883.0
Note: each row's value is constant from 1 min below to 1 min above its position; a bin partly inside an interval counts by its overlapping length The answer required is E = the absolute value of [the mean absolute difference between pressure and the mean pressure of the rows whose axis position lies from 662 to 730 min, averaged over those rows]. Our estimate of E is 0.26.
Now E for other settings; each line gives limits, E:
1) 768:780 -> 0.22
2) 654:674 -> 0.15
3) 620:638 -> 0.10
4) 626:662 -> 0.22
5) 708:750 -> 0.23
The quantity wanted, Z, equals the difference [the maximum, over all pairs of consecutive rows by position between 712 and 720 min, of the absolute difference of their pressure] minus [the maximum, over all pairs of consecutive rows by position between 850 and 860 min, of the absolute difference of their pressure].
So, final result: -0.20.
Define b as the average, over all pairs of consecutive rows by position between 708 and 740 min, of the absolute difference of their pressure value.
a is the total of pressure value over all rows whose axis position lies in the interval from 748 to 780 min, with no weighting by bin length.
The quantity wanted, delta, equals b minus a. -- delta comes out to -78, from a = 79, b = 0.27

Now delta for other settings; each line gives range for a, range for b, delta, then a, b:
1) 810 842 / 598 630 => -72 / 73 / 0.24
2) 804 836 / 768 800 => -72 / 72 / 0.24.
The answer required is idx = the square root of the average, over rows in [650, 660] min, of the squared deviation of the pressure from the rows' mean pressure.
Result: 0.22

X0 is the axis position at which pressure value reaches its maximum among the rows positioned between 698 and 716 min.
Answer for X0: 715.0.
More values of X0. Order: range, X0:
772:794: 793.0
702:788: 767.0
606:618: 607.0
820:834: 825.0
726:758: 727.0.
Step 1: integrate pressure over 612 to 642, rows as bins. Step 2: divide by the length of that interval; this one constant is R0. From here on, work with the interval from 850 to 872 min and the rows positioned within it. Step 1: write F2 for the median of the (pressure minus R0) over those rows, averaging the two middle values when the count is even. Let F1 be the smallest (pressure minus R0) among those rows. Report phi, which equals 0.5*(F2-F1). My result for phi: 0.27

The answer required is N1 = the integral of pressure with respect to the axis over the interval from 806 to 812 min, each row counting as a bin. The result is 28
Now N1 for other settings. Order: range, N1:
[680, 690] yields 46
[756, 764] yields 39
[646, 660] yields 61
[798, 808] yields 47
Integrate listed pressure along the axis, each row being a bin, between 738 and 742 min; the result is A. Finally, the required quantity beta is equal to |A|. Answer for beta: 19.7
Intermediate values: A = 19.7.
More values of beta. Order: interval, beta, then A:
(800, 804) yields 18.9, 18.9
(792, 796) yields 20.4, 20.4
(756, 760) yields 18.8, 18.8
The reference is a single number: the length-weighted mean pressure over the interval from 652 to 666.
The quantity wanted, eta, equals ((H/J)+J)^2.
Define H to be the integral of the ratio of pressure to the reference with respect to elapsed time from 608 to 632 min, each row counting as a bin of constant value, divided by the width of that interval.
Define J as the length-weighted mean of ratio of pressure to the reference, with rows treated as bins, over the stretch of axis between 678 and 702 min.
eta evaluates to 3.6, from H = 0.89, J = 1.07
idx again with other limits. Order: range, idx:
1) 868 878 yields 0.26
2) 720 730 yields 0.21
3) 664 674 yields 0.11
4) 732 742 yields 0.27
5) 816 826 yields 0.15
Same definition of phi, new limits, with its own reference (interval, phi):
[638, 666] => 0.09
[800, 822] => 0.23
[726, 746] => 0.28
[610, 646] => 0.14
